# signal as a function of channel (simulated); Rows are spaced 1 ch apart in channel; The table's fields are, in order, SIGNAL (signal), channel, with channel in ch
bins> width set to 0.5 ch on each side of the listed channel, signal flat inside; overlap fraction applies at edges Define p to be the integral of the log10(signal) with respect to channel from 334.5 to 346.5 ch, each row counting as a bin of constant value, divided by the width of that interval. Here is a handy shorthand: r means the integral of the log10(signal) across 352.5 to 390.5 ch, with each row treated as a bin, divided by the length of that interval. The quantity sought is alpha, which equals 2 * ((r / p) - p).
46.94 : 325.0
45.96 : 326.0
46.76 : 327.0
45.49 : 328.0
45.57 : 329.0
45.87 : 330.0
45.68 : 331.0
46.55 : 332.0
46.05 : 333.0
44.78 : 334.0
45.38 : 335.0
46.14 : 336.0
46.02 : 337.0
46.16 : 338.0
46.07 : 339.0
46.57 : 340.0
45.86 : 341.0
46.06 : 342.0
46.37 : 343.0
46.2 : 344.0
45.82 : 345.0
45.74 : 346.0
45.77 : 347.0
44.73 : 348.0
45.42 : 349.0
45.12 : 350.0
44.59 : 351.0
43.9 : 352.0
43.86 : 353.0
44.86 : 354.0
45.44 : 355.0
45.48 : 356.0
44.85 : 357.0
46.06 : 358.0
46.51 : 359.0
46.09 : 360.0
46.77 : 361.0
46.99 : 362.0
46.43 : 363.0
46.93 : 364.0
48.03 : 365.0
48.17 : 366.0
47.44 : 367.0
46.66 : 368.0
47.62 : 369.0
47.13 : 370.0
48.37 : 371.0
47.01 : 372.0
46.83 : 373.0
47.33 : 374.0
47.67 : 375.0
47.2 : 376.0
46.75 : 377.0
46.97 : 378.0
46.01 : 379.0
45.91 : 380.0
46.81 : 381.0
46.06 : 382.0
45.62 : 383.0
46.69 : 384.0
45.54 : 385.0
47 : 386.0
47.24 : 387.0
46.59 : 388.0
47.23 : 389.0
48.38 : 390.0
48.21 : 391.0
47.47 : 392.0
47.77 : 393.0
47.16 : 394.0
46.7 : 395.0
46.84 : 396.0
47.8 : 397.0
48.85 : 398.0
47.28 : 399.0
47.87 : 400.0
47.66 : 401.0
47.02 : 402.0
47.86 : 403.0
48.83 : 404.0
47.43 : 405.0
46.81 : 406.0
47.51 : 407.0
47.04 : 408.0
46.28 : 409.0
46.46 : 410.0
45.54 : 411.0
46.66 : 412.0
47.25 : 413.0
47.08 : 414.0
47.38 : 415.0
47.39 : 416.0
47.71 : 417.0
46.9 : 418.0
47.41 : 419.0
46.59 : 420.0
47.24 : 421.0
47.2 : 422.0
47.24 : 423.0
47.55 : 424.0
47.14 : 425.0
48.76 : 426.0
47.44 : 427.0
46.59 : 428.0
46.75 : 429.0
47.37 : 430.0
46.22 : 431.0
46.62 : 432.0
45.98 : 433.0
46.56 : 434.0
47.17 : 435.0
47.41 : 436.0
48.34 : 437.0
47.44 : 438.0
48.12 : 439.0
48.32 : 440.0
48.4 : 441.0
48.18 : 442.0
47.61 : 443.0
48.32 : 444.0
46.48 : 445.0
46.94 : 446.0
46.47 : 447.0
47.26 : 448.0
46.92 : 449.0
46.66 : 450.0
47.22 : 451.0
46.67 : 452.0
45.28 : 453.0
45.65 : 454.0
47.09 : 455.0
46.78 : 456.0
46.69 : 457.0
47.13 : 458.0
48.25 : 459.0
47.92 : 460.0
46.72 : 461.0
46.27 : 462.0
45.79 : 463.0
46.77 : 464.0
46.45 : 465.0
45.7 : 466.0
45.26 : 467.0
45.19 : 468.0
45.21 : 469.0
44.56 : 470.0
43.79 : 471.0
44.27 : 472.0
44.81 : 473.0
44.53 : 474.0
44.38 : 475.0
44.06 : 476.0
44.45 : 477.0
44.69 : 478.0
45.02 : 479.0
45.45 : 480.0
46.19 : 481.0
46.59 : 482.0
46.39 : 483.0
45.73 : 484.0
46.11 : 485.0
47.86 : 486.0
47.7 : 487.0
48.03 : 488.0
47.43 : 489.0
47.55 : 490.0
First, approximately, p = 1.66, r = 1.67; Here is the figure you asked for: -1.32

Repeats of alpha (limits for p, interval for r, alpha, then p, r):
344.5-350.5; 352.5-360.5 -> -1.32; 1.66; 1.66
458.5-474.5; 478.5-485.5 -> -1.32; 1.66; 1.66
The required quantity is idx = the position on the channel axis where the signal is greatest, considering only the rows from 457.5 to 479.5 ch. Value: 459.0 ch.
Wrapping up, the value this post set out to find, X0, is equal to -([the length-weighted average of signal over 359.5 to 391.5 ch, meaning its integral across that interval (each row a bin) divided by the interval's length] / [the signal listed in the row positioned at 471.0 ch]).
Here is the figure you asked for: -1.073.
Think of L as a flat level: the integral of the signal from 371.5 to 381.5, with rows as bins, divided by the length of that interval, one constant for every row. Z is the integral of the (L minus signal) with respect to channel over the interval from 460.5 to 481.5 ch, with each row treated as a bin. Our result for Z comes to 34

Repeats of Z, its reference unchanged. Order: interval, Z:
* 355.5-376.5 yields -2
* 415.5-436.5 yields -5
